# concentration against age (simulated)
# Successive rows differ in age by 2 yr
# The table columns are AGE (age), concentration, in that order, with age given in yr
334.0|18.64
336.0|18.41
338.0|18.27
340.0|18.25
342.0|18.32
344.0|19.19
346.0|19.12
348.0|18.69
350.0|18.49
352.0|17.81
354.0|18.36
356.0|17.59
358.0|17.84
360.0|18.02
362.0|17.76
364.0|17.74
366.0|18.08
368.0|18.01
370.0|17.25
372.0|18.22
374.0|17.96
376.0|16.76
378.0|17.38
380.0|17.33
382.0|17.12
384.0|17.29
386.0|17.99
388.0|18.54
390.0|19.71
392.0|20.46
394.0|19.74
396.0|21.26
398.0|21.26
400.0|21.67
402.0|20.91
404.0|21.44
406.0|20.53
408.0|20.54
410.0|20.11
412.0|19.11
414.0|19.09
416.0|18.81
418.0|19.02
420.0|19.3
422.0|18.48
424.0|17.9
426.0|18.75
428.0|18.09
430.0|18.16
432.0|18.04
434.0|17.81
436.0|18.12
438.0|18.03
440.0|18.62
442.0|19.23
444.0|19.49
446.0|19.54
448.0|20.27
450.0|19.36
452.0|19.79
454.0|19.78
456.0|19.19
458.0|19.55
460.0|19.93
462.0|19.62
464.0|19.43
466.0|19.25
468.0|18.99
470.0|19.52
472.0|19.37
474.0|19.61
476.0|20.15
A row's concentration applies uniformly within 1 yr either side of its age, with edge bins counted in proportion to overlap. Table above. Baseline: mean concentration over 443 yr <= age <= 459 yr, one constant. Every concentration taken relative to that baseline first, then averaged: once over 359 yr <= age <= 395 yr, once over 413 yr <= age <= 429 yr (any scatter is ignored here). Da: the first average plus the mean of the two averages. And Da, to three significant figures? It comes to -2.79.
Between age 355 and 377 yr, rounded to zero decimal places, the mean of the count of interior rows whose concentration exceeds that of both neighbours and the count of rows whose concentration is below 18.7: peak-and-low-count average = 7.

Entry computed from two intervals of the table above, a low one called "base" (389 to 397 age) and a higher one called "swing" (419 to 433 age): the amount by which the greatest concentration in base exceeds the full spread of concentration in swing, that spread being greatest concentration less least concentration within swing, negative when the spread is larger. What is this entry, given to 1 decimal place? 19.9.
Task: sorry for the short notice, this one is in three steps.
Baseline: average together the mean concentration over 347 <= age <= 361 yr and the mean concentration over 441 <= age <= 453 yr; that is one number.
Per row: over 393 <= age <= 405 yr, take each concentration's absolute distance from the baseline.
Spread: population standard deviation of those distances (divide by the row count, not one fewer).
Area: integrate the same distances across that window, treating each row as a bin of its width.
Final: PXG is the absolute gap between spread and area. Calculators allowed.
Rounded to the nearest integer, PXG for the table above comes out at 26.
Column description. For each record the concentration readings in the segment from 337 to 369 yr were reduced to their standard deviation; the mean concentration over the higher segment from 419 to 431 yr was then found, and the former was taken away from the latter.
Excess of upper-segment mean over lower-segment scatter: 18.0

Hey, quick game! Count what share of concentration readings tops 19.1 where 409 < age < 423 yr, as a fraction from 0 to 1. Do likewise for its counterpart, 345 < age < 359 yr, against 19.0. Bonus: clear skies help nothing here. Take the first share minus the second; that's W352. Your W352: 0.29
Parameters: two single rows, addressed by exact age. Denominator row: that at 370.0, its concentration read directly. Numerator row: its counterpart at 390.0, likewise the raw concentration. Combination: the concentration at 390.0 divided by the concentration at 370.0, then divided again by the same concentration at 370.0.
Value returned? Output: 0.066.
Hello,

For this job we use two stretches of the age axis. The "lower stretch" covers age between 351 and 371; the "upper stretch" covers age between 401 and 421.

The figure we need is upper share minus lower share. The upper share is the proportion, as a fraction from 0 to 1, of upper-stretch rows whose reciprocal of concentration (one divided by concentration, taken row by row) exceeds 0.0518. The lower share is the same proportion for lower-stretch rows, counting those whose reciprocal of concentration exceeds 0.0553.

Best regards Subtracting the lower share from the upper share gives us -0.4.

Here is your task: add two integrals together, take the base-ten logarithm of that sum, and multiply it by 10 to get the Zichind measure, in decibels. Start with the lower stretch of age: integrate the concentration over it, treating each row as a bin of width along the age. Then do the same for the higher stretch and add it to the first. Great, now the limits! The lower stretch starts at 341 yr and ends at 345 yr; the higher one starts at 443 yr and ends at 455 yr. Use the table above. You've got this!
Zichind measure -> 24.9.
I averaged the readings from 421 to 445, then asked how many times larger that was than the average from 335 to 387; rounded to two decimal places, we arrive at 1.02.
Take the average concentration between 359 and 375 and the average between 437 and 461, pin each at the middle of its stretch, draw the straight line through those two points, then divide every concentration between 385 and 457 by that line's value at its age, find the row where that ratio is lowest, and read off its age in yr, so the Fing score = 434.0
